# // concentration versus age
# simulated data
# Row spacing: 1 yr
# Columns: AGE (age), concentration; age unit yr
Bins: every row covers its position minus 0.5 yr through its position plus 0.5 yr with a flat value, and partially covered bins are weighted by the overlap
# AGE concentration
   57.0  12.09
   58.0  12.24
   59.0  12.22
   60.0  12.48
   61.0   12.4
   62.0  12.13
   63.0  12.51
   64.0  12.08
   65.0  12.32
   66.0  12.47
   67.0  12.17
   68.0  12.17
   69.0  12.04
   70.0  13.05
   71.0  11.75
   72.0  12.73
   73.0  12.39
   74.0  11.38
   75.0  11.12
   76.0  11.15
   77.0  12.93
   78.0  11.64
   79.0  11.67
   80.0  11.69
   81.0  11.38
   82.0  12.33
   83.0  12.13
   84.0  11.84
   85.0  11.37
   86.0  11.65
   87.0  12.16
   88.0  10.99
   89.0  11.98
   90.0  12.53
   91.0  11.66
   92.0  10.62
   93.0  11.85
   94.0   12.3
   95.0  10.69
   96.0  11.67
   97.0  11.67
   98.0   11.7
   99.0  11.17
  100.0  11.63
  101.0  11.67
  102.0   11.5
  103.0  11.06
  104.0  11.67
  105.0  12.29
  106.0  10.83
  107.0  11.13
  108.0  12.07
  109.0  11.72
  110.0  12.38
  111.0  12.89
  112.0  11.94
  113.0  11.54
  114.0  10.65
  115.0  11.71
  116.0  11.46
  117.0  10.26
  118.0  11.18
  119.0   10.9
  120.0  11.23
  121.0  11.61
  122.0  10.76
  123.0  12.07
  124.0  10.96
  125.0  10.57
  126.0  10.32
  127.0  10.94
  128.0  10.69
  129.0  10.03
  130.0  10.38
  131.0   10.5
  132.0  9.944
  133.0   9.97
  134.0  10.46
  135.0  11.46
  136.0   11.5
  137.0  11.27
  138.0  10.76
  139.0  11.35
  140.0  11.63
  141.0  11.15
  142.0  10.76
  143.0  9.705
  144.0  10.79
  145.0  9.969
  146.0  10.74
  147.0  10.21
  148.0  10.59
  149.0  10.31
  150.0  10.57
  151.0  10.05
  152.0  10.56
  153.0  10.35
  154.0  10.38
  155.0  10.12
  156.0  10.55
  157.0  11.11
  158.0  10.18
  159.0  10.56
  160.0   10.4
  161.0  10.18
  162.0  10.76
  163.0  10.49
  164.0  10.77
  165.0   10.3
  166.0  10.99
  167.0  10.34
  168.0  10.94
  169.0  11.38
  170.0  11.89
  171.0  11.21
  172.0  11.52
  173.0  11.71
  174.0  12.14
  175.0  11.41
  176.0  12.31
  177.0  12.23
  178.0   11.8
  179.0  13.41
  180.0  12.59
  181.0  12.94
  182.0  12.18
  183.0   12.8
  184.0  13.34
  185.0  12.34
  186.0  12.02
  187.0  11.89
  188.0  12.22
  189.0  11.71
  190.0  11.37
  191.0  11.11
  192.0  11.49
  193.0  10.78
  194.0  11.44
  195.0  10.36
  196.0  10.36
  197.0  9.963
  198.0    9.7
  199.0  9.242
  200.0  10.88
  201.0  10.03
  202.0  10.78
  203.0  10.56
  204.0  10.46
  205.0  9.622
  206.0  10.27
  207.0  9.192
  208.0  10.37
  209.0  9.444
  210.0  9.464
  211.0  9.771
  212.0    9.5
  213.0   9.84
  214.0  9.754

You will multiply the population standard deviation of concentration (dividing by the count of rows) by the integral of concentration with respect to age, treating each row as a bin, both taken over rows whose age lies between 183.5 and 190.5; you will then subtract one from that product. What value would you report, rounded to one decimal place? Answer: 48.1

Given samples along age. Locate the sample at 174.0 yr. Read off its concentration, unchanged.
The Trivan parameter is 12.14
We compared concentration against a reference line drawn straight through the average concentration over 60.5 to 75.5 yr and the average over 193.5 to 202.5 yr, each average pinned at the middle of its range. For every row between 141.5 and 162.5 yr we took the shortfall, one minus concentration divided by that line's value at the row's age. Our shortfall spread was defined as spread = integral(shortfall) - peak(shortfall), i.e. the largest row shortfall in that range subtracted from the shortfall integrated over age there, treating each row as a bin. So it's 0.92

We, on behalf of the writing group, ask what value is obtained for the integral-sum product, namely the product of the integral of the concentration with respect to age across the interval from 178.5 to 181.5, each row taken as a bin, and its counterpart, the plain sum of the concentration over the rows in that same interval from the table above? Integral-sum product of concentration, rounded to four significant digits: 1516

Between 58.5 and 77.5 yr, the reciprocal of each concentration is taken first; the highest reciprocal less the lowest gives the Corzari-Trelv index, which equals 0.0133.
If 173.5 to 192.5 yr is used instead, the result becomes 0.0154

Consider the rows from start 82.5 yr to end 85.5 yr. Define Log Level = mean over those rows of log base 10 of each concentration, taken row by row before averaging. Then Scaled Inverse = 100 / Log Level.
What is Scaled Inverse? 93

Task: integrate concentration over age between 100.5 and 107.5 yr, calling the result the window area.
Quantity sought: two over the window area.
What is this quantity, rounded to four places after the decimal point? 0.0250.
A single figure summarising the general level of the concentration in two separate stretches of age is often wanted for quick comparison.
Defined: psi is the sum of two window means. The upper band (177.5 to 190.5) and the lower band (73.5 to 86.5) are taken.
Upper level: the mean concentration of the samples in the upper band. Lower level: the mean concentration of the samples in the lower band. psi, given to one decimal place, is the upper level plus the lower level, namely 24.1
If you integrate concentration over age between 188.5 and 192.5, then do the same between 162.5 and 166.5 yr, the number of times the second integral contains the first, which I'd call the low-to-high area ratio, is 0.93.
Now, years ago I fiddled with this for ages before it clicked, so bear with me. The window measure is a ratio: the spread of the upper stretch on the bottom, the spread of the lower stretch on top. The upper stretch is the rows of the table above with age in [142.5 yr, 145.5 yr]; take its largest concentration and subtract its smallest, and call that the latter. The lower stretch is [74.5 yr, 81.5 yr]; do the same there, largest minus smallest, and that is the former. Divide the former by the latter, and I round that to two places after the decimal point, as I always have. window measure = 1.67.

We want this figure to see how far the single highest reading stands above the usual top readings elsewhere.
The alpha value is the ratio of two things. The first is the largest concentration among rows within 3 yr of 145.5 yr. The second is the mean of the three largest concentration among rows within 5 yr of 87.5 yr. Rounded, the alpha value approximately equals 0.88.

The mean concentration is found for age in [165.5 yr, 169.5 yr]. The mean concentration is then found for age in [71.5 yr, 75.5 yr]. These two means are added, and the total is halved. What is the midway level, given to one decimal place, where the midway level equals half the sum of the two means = 11.4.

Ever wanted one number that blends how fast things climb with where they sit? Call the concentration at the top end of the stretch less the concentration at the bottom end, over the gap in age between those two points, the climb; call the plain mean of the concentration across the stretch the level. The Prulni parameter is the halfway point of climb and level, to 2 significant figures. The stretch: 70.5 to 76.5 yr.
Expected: 5.8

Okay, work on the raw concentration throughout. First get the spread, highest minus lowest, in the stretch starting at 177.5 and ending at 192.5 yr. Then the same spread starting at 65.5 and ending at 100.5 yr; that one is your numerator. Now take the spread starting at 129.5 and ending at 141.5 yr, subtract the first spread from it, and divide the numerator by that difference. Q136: -4.0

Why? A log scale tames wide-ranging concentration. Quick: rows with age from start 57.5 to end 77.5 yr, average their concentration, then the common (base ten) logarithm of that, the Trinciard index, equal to 1.09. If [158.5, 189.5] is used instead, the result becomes 1.07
